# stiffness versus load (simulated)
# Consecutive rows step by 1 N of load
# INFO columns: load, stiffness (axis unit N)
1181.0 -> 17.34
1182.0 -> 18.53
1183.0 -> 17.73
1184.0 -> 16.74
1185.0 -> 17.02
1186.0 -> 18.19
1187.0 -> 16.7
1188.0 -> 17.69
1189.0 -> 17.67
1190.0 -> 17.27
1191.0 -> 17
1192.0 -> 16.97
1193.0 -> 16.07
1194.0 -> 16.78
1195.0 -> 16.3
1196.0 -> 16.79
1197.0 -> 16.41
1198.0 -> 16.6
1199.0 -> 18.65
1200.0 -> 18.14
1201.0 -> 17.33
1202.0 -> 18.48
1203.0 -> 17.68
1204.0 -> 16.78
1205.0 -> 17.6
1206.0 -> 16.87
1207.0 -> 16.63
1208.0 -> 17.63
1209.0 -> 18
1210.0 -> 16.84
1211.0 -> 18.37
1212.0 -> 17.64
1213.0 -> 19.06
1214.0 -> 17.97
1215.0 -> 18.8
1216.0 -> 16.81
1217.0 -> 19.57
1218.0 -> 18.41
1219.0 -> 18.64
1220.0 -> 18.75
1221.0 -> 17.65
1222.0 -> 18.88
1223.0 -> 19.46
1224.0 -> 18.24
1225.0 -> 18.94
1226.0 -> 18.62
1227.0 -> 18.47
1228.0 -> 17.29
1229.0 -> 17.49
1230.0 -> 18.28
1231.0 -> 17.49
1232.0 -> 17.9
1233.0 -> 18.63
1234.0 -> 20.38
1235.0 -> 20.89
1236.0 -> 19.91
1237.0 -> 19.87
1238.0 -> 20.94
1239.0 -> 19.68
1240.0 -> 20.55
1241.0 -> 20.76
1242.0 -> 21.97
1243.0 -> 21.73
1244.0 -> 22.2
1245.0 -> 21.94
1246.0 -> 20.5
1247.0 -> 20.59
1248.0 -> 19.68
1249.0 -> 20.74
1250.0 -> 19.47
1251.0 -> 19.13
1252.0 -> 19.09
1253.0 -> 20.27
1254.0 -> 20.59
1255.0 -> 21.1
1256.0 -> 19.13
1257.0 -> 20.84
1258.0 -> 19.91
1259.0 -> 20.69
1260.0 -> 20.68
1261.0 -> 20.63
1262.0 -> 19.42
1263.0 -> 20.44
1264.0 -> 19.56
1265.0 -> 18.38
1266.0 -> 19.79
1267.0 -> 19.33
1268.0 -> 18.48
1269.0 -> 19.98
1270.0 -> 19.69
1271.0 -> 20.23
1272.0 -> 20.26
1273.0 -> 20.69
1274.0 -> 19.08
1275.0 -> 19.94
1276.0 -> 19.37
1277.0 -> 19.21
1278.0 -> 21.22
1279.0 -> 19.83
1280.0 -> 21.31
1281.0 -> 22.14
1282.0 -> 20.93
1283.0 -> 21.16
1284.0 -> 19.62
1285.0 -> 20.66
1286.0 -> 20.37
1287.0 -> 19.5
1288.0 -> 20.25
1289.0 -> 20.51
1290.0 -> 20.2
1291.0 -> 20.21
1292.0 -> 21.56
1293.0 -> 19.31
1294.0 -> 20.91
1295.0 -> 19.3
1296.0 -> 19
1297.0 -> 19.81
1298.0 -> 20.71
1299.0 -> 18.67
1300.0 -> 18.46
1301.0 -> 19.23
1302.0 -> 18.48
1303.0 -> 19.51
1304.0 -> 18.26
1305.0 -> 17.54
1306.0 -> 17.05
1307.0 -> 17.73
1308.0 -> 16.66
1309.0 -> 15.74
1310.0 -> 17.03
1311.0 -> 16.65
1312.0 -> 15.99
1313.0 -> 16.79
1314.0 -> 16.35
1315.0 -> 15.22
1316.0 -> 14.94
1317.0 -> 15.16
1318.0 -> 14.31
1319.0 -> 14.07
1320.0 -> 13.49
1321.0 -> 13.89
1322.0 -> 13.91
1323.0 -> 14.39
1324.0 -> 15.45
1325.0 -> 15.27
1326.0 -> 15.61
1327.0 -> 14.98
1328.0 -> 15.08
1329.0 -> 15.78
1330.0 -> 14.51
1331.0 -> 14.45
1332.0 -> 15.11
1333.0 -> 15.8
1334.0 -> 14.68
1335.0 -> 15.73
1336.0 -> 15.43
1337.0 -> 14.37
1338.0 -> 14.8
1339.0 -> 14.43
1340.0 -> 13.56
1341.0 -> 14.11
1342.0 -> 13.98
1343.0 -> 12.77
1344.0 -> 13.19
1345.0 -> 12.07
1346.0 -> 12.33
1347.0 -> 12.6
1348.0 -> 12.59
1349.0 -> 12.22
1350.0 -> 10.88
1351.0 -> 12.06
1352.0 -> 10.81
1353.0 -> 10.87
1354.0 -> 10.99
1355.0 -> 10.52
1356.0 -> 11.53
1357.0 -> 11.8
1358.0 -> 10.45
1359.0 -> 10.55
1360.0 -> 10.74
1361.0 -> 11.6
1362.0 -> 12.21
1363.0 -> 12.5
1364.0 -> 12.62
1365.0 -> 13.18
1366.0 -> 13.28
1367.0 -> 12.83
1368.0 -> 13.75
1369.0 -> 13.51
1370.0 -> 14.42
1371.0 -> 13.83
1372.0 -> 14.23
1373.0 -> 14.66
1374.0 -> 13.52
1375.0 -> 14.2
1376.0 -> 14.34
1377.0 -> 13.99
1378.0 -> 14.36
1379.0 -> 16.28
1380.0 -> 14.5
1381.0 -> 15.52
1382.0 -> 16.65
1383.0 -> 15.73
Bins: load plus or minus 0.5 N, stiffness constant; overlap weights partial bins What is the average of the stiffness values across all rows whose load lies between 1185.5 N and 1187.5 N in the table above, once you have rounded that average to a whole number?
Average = 17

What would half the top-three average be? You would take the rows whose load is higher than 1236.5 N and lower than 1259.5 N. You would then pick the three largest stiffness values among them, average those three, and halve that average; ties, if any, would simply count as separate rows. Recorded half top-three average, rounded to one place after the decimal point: 11.0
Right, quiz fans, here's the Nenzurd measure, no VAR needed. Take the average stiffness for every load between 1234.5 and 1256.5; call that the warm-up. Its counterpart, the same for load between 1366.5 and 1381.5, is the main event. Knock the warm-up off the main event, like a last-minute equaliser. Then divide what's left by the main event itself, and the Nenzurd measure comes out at -0.44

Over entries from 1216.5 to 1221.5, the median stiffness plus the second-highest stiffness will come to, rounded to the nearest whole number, 37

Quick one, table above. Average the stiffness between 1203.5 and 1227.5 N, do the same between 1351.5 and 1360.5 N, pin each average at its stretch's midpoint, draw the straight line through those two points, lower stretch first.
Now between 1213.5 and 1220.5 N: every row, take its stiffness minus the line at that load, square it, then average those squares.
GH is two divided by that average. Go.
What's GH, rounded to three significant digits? 2.36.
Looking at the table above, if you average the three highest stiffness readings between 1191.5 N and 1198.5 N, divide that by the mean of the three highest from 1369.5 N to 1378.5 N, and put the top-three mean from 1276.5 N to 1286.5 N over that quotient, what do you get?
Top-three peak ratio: 18.53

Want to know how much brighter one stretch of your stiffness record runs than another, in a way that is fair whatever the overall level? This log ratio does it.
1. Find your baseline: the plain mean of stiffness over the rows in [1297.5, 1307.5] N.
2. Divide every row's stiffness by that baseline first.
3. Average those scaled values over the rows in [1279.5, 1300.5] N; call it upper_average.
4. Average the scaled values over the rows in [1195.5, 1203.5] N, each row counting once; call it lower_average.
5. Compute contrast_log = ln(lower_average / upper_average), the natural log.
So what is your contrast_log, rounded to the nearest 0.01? -0.14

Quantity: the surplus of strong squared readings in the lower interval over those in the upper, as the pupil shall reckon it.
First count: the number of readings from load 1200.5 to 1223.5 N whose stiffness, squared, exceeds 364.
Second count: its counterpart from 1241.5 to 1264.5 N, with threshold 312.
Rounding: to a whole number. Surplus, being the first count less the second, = -21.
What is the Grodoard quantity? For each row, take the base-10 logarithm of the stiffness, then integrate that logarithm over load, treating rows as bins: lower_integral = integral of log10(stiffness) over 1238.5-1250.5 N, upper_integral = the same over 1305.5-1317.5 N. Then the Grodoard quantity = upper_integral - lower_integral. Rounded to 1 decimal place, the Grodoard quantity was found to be -1.3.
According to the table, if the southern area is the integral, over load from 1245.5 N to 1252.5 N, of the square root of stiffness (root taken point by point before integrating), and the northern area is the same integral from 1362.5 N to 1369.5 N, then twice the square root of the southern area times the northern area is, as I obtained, 56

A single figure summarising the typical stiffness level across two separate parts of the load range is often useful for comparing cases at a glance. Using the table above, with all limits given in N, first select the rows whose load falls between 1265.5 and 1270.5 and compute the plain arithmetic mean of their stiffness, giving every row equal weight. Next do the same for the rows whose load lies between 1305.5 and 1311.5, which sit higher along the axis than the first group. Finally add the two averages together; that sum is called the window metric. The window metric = 36.3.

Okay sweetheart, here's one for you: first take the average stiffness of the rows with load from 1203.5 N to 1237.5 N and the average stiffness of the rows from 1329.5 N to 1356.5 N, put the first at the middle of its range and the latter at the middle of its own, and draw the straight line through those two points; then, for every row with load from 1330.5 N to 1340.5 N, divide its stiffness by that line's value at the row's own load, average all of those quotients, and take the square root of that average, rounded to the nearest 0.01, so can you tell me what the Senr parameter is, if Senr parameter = 1.05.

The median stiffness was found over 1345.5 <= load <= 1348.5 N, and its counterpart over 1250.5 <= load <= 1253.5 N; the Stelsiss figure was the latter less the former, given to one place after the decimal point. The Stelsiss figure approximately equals 6.5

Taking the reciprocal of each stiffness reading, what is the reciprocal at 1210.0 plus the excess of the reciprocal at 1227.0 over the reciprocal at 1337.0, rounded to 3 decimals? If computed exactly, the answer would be 0.044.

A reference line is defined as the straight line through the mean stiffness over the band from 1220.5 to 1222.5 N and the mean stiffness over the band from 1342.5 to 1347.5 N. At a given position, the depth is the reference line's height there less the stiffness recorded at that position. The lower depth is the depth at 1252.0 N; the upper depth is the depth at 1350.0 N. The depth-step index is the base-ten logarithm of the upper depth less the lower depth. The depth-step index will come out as 0.57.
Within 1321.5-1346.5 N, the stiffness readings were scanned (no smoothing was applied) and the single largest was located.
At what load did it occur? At 1333.0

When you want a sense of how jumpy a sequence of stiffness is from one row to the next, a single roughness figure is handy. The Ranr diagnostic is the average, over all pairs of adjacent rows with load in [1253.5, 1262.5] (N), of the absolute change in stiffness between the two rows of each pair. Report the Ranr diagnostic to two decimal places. 0.90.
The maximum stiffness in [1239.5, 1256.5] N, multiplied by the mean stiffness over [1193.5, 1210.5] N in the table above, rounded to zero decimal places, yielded 383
